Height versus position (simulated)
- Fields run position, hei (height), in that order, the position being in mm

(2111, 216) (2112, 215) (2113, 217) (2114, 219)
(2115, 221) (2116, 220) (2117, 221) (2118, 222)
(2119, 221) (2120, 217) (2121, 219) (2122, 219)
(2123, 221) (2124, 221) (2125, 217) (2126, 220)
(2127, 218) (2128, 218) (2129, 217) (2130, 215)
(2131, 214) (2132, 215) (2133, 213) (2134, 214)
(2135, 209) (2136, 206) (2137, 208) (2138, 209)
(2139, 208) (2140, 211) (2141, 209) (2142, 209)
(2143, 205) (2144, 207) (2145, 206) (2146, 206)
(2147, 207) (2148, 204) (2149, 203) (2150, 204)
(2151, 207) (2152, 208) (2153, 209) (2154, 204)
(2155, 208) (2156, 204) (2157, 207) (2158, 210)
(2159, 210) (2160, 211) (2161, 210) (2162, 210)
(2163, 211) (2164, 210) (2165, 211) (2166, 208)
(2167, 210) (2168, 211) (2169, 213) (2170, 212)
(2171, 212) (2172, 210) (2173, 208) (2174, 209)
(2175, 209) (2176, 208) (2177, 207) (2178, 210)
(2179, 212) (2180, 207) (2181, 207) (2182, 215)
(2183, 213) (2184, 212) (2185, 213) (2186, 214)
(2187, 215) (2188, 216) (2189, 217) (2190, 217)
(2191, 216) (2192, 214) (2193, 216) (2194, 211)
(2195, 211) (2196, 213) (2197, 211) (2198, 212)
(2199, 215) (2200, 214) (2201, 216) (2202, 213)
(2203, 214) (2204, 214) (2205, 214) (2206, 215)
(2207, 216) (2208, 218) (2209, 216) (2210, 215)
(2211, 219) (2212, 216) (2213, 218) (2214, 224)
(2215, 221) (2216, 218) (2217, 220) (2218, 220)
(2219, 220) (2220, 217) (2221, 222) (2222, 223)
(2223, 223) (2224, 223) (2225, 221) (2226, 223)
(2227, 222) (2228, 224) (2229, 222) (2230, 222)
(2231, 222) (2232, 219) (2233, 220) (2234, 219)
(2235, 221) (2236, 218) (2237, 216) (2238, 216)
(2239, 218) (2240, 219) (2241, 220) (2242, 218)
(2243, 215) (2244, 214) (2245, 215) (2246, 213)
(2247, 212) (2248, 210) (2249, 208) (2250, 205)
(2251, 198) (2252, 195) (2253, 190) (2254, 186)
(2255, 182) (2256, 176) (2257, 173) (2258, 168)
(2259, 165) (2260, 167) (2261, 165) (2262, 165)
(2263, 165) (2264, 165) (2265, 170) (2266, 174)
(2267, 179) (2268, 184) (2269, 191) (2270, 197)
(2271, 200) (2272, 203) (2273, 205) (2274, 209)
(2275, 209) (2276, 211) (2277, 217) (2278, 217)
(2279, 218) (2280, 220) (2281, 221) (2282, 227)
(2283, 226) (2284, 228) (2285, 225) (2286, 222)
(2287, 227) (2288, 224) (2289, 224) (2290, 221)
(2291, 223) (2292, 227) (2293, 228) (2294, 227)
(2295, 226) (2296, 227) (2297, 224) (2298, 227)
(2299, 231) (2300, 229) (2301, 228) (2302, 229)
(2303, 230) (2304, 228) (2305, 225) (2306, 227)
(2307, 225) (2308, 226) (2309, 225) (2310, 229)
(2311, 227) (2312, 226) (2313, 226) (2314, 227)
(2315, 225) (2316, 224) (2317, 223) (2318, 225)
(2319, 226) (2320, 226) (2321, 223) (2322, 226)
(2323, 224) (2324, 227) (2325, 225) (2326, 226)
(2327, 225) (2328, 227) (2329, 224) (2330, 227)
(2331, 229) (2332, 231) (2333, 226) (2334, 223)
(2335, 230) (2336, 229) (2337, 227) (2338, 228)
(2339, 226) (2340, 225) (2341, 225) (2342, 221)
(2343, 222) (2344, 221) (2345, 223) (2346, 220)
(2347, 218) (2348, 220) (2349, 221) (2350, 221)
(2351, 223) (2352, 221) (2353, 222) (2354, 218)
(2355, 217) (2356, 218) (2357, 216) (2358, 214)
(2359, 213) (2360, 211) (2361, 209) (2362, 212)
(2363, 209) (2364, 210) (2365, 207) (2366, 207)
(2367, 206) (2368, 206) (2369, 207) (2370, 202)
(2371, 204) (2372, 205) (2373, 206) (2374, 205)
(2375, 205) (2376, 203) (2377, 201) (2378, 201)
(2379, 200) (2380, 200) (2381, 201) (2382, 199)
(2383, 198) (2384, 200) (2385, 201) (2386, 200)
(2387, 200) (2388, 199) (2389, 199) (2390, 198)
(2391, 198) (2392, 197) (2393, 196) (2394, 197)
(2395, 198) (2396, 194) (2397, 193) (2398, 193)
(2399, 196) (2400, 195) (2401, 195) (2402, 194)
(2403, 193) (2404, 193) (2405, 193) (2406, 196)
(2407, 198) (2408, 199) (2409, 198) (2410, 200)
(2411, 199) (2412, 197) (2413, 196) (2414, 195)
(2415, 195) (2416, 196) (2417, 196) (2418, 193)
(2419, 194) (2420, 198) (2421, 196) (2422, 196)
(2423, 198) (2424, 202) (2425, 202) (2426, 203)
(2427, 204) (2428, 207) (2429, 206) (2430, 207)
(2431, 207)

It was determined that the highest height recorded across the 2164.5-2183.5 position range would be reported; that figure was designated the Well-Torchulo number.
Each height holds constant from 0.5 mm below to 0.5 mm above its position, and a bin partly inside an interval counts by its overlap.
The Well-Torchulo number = 215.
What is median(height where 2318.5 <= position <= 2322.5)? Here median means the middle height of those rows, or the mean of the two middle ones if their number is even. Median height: 226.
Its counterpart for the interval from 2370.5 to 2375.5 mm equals 205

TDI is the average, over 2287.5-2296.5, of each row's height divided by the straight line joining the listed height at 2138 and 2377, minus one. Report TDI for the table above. 0.105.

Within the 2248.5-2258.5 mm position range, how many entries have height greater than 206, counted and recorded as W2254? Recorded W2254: 1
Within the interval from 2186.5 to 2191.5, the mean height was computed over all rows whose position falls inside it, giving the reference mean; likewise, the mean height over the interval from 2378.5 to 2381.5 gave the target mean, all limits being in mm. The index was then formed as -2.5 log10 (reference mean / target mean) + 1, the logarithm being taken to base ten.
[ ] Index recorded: 0.92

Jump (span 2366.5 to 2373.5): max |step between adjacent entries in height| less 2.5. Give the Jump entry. 2.5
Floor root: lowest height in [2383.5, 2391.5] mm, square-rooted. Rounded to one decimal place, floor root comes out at 14.1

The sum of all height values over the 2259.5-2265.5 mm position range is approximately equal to 997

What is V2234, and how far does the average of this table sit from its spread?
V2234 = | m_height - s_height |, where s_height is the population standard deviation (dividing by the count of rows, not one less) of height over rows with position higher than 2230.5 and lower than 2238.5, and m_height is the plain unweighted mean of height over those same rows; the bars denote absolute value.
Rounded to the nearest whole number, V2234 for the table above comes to 217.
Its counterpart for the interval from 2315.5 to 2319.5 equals 223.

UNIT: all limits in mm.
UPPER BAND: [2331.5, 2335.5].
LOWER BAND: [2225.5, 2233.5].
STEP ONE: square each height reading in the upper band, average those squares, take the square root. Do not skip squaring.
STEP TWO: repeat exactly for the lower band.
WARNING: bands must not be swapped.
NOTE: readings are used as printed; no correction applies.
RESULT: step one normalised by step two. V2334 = 1.03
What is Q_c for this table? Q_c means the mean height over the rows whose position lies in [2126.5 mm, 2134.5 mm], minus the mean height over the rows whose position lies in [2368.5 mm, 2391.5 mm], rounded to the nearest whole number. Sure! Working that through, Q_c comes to 14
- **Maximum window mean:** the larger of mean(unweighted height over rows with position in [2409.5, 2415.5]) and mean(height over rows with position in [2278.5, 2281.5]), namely 220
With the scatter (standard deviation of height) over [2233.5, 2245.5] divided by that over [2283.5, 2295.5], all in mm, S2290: 0.93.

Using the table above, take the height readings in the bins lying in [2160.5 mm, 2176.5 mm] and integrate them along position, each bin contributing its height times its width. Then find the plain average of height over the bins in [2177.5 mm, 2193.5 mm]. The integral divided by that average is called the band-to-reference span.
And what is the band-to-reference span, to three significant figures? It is 15.8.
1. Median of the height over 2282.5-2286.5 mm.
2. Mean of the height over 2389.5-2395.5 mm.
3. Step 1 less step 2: 28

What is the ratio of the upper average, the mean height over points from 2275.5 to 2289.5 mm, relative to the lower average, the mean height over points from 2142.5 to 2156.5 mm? 1.08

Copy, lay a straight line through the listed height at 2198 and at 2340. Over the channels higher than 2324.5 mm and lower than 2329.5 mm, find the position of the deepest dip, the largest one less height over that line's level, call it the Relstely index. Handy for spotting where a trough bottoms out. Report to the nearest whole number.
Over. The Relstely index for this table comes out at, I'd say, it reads 2329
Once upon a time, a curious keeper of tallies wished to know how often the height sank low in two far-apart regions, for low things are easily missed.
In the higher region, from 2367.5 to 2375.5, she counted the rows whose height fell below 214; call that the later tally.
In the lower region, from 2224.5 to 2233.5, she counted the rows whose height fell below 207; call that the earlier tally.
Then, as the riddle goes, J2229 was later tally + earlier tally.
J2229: 8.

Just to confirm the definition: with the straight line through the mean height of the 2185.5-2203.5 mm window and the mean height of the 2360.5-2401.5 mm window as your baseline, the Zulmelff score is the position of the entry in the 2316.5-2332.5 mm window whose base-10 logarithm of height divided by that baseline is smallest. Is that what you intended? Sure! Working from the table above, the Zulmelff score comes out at 2317 mm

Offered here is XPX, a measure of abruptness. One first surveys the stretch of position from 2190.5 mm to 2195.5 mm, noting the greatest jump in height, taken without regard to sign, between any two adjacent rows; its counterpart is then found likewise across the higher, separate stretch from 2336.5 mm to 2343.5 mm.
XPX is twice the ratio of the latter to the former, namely 1.6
